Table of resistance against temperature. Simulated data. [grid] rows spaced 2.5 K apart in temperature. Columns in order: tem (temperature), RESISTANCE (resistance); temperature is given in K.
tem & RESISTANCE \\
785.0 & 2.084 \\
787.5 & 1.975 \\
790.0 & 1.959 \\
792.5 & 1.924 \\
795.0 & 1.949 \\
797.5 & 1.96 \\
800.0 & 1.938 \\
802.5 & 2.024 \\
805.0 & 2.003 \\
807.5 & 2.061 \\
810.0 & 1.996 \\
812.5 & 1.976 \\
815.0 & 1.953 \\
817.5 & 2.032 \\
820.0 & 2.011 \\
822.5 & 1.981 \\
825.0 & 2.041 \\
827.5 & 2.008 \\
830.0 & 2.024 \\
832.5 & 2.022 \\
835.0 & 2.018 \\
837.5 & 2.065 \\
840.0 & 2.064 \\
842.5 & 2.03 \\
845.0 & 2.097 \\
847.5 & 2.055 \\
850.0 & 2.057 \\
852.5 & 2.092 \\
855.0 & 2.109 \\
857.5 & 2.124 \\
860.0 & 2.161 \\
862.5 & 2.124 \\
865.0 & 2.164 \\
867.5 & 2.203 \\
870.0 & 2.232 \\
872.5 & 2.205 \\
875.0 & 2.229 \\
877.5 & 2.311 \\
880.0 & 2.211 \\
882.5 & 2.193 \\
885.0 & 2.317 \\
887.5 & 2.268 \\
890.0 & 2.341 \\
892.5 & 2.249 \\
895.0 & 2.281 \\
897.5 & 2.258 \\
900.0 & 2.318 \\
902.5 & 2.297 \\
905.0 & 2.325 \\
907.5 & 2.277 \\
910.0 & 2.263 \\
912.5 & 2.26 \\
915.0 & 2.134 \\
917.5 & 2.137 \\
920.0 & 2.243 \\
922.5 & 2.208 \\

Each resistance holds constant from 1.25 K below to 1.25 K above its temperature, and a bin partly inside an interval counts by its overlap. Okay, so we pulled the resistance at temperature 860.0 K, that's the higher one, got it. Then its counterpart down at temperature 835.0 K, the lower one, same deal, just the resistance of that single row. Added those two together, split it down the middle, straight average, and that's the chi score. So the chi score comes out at 2.09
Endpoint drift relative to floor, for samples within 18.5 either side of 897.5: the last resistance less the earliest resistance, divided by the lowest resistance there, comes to -0.04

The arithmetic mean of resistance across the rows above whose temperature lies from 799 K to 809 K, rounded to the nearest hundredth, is 2.01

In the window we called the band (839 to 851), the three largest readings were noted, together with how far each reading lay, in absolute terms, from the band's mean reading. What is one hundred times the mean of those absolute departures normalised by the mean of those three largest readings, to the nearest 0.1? 0.8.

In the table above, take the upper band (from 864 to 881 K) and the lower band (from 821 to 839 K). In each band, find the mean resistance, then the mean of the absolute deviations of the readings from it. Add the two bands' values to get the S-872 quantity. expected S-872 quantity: 0.048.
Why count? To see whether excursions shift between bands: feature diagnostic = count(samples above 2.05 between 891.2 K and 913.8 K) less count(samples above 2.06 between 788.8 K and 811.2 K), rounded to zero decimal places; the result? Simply 8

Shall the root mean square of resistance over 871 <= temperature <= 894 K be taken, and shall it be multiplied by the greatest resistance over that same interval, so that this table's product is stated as 5.3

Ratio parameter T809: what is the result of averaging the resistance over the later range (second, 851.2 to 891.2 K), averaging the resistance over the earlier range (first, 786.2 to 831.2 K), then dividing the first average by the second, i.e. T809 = 0.902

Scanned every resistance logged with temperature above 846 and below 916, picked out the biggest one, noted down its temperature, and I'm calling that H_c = 890.0 K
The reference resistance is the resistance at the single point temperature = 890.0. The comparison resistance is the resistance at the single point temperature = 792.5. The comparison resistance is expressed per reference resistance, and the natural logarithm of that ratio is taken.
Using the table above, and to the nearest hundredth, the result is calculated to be -0.20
